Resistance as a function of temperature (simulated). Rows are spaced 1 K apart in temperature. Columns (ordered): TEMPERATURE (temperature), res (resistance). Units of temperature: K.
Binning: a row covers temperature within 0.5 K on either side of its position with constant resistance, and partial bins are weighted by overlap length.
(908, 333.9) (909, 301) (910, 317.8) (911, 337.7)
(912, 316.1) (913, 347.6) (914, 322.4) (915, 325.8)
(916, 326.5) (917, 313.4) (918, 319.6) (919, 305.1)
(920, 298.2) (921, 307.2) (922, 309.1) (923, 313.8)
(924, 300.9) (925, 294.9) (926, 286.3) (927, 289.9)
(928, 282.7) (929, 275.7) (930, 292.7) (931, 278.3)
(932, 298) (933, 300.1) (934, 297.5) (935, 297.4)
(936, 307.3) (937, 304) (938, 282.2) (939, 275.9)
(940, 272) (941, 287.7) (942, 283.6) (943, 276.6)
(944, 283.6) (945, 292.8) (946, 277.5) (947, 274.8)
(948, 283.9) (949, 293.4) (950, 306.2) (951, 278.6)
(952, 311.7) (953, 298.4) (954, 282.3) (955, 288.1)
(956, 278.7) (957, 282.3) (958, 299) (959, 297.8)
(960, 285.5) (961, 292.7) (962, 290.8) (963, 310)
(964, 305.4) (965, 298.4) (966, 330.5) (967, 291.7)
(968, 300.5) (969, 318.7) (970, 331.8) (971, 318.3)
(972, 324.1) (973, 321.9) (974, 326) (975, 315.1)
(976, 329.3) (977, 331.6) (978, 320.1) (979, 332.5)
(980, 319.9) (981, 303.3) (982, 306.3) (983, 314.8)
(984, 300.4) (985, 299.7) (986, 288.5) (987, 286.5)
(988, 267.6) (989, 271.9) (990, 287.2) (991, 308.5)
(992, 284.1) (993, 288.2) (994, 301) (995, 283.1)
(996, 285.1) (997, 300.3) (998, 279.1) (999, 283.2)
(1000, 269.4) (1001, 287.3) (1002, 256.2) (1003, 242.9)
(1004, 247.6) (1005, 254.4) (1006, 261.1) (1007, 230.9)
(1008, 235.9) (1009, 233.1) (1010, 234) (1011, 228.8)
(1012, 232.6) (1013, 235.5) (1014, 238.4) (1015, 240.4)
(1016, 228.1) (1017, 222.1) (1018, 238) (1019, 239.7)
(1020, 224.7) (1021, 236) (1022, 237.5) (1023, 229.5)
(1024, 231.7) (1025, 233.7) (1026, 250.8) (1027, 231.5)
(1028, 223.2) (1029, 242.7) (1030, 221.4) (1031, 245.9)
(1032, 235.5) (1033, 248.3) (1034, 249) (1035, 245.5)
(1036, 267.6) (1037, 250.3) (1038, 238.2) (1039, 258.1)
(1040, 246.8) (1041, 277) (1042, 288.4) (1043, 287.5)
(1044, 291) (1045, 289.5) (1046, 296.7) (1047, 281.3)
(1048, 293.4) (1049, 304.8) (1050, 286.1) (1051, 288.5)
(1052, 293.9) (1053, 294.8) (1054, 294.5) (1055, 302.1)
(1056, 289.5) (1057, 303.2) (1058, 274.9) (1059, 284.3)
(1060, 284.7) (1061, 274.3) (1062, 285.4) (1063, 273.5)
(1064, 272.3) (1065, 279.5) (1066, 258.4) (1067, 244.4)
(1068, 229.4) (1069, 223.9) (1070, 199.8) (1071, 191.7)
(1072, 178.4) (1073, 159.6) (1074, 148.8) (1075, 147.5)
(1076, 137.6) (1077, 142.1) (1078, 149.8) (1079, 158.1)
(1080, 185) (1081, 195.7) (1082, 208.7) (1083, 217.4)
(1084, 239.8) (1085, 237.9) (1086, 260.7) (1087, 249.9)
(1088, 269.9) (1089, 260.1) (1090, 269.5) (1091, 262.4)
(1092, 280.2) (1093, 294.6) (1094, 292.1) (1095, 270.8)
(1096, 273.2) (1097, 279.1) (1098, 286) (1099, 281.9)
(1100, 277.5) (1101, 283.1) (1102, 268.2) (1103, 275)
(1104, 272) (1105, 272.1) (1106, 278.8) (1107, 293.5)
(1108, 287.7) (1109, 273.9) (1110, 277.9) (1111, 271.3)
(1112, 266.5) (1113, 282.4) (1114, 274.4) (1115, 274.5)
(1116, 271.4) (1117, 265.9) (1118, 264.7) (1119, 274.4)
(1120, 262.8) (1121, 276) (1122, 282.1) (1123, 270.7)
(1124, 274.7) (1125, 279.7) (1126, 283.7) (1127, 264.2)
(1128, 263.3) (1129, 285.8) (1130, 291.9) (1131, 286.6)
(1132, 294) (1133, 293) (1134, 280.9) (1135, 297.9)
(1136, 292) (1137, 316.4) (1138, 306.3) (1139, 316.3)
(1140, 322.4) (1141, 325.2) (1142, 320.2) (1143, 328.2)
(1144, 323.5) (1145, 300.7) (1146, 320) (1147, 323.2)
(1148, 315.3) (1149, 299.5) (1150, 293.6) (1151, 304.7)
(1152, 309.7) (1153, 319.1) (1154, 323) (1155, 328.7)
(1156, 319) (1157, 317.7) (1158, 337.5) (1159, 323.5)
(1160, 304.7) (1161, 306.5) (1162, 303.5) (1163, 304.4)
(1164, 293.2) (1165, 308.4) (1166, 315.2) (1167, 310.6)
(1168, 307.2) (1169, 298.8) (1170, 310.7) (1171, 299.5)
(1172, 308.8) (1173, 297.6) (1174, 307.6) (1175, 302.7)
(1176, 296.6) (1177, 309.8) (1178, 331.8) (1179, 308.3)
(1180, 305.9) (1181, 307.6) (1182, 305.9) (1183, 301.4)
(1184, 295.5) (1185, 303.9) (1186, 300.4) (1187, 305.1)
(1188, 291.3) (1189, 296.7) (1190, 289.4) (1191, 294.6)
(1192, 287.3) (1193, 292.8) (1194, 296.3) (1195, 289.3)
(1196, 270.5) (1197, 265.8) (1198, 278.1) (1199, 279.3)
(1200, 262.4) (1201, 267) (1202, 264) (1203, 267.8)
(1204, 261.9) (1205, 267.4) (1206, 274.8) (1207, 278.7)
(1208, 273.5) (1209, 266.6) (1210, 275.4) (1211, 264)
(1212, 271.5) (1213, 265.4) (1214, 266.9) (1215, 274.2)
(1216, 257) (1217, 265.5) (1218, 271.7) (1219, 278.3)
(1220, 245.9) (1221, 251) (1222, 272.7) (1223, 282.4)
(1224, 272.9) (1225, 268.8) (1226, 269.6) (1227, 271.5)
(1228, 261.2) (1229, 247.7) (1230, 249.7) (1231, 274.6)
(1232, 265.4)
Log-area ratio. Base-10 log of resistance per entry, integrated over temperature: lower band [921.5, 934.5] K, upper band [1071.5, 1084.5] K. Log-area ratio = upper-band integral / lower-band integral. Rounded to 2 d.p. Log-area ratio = 0.91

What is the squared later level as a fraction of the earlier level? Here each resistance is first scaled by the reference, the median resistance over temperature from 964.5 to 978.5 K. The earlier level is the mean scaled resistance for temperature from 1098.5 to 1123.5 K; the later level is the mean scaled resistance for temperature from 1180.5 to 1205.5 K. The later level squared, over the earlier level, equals 0.92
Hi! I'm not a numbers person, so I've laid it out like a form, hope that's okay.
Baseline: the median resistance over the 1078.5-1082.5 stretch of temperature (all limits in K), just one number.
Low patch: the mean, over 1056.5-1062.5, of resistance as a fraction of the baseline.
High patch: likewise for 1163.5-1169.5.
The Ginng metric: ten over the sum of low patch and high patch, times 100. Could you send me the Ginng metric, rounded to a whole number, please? 323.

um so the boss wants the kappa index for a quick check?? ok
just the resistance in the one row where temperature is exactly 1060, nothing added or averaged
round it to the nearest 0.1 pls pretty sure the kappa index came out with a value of 284.7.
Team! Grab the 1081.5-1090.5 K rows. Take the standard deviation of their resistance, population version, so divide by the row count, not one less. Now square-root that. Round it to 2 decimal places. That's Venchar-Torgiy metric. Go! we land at 4.55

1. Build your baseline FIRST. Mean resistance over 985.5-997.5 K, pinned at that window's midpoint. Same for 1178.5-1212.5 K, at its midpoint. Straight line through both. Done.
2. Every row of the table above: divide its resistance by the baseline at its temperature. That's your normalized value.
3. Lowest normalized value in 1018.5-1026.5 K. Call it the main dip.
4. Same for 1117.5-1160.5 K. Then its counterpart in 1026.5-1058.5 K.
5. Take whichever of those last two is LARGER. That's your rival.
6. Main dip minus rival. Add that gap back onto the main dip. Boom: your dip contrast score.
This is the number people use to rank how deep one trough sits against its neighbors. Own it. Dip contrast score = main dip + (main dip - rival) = 0.64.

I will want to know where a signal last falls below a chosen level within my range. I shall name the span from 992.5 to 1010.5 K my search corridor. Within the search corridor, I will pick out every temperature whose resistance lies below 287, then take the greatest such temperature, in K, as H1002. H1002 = 1010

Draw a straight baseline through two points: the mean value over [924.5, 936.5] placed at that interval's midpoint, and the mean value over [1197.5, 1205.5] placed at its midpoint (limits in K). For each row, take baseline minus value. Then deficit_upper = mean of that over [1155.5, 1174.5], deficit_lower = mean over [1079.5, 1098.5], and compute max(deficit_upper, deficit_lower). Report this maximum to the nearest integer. 24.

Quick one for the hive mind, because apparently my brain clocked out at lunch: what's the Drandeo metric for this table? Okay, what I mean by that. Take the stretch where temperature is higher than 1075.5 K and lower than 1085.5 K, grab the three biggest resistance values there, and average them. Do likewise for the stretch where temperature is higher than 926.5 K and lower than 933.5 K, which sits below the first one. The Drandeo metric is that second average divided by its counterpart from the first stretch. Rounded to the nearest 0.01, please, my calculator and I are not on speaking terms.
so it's 1.28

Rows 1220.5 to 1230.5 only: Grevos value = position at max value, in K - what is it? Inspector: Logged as 1223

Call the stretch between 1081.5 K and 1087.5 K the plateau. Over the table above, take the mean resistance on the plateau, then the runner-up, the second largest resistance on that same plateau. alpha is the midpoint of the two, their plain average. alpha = 243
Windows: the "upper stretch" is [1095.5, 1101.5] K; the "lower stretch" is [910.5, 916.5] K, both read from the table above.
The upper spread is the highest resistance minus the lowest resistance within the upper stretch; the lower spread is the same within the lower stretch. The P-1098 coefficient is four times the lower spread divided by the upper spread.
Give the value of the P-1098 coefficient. 10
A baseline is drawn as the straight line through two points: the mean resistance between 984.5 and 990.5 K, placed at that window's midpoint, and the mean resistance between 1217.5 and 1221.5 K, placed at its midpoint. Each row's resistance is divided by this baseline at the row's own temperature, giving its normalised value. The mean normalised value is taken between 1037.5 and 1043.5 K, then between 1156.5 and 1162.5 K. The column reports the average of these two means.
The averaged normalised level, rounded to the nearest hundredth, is 1.07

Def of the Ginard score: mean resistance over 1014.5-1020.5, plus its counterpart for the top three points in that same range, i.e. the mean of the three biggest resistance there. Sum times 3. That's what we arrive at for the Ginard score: 1415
